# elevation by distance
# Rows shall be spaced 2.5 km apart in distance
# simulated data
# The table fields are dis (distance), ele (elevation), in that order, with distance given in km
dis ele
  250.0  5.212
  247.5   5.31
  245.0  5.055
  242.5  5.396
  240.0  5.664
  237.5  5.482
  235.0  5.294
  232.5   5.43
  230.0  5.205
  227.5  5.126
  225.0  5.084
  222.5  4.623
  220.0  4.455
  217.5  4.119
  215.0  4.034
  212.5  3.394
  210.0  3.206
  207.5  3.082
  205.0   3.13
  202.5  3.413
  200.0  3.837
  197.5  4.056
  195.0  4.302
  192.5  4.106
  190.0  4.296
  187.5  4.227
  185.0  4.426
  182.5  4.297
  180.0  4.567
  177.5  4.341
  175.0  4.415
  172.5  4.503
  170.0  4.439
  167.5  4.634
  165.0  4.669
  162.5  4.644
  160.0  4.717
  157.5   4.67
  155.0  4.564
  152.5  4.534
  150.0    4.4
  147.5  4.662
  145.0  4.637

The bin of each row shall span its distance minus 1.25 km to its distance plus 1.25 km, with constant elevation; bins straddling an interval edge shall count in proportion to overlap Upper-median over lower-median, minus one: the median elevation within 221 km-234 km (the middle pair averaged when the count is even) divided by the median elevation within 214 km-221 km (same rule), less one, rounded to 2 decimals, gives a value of 0.24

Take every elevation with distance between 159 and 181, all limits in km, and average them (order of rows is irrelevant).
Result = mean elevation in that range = 4.55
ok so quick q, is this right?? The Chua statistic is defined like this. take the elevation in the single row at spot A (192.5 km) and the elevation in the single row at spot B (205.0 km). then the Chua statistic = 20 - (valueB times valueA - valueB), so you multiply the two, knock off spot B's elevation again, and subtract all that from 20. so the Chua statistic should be 10.3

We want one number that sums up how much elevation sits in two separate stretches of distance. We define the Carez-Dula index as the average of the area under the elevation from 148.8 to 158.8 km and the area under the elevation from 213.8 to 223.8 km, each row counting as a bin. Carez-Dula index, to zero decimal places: 44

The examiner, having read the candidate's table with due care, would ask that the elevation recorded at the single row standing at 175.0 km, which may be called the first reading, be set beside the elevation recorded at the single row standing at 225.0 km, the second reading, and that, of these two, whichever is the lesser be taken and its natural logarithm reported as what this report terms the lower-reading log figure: 1.49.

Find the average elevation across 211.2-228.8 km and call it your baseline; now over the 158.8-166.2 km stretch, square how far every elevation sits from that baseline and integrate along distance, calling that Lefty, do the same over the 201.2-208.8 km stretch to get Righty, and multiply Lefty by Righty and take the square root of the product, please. 2.5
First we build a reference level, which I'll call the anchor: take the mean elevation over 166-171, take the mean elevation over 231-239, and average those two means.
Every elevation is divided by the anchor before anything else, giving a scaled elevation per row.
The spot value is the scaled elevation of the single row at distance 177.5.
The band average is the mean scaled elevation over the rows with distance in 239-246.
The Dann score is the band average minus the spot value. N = 0.2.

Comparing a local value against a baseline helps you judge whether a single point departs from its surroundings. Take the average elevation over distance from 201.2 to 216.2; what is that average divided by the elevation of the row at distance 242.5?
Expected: 0.6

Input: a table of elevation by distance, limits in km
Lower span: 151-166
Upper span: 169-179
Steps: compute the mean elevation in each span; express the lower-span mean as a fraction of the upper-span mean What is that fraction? 1.05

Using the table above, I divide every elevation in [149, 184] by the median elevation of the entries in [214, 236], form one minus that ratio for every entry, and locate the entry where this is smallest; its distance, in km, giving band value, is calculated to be 160.0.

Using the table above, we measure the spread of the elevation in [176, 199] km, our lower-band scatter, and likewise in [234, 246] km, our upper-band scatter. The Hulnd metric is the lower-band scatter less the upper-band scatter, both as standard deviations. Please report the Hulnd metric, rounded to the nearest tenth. -0.1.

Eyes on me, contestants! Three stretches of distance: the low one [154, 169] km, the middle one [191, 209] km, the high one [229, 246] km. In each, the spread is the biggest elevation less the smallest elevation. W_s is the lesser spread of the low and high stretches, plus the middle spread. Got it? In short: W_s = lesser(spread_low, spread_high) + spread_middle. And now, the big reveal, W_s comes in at 1.4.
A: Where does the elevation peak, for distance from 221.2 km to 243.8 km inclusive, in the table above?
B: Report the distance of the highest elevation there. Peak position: 240.0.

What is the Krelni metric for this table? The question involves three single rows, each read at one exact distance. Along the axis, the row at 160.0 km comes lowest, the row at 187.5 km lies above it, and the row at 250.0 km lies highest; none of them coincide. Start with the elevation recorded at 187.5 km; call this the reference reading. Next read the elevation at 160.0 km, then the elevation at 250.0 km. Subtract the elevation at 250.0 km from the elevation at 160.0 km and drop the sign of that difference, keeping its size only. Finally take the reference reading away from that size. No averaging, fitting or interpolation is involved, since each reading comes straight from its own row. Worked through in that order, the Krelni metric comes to -3.7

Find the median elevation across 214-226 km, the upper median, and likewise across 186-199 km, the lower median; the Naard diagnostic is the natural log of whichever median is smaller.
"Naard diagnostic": 1.44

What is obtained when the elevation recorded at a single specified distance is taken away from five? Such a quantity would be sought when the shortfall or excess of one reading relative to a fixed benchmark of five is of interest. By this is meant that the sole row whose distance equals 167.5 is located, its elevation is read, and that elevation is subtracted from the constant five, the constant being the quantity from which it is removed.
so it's 0.37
